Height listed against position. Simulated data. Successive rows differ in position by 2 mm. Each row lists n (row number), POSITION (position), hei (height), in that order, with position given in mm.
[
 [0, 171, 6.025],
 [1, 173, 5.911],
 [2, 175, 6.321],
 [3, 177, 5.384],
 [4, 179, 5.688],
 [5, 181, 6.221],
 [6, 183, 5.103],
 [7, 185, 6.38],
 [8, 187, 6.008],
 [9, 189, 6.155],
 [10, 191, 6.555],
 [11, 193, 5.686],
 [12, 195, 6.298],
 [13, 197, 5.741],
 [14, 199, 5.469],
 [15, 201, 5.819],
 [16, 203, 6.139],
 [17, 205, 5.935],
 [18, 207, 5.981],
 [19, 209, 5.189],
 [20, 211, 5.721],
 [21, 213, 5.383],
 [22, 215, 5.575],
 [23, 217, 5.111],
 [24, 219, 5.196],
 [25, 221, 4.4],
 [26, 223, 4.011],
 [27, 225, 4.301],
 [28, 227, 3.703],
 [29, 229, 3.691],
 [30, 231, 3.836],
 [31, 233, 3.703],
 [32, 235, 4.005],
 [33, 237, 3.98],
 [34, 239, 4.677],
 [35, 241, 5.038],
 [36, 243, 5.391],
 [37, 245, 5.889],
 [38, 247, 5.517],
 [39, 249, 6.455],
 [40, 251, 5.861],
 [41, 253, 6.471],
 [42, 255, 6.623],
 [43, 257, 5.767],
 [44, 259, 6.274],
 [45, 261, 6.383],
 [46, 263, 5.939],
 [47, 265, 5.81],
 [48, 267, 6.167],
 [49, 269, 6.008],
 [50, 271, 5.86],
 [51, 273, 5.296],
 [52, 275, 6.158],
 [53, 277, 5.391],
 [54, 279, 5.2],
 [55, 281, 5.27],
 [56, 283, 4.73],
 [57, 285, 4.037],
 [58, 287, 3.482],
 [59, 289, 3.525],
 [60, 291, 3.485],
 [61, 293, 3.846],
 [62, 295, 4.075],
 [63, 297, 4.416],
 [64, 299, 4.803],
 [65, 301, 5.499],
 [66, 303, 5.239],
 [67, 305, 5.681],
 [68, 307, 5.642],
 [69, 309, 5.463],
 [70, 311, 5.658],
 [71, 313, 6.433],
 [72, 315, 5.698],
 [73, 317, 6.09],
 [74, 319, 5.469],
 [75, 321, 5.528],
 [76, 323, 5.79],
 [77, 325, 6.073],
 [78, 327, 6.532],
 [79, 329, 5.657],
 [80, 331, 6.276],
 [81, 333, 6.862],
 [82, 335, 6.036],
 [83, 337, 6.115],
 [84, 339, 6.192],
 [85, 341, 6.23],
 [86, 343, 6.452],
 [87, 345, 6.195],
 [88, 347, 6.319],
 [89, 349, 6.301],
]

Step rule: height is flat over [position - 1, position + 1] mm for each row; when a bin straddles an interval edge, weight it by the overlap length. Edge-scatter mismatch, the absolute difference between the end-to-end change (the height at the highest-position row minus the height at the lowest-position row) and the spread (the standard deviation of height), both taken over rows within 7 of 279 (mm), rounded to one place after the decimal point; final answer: 1.9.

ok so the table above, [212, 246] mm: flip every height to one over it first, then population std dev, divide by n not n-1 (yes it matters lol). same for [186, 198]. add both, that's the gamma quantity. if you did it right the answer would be 0.043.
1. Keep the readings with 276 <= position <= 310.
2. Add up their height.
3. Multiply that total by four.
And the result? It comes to 319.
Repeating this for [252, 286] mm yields 390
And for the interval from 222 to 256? 333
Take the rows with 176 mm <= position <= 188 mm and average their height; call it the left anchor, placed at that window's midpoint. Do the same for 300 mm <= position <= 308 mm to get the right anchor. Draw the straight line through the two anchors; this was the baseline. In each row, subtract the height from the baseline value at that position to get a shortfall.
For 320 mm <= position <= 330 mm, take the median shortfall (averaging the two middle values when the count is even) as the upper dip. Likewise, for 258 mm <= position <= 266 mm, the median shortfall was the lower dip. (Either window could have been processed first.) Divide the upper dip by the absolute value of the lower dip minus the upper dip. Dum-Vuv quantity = -1.8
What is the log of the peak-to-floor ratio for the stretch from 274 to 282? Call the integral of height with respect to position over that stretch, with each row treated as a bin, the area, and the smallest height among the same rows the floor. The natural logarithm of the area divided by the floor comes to 2.136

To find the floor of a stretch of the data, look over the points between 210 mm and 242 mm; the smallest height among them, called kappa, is 3.691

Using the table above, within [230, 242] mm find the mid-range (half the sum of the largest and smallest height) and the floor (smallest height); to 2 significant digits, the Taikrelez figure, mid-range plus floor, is 8.1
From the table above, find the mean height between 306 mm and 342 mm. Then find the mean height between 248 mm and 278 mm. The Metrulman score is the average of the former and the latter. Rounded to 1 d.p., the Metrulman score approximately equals 6.0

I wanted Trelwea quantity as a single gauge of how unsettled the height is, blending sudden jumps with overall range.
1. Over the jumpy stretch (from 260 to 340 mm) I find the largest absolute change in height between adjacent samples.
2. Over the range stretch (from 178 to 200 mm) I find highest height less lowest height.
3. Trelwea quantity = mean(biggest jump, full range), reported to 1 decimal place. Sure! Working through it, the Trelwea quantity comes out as 1.2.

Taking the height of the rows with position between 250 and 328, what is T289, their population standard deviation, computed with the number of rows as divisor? 0.87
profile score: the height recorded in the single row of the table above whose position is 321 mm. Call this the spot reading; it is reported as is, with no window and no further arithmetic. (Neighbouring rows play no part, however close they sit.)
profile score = 5.528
